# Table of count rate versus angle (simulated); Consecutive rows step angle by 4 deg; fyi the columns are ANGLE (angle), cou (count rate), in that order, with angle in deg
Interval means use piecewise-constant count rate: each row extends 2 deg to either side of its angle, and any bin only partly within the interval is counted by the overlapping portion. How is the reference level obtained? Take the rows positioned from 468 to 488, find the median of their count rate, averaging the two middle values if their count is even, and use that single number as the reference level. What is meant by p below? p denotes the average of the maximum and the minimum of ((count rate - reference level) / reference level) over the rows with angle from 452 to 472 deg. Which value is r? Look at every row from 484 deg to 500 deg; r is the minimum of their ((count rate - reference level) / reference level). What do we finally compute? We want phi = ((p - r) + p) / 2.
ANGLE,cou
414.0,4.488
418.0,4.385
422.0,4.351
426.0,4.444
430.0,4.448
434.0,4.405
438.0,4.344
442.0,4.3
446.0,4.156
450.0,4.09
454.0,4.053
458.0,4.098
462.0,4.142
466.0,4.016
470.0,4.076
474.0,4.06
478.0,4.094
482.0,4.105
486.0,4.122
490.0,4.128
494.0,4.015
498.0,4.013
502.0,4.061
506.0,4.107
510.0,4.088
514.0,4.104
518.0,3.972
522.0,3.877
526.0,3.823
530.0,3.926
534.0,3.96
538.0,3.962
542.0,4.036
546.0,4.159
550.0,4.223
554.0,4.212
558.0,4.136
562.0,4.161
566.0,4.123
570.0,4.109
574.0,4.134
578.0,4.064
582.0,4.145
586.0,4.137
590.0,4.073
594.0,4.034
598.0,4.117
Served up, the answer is 0.006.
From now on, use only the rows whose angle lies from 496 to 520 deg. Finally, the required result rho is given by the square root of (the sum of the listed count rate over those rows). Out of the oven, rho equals 4.93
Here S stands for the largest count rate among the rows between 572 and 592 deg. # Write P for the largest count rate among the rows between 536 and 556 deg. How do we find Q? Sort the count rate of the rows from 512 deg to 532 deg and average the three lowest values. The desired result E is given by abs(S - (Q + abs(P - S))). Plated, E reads 0.19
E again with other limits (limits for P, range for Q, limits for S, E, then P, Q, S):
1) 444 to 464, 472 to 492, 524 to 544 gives 0.17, 4.156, 4.09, 4.036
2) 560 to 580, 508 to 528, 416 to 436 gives 0.27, 4.161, 3.89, 4.448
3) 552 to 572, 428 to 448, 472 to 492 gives 0.22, 4.212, 4.27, 4.128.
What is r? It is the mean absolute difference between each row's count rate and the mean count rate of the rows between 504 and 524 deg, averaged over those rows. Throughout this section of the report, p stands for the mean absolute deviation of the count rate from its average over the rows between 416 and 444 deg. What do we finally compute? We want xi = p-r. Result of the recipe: -0.041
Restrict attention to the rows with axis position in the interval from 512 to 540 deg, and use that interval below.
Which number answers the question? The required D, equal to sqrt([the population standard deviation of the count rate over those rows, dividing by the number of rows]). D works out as 0.285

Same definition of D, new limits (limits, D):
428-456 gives 0.381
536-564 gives 0.297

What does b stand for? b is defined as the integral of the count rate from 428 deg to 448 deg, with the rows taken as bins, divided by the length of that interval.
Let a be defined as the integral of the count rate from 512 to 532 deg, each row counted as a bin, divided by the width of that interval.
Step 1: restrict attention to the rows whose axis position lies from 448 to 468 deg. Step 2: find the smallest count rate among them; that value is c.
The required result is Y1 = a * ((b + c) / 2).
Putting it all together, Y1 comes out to 16.4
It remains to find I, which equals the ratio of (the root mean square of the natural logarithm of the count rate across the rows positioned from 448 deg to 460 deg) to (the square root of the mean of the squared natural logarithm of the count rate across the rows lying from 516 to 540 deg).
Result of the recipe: 1.03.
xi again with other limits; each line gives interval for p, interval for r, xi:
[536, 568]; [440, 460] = -0.006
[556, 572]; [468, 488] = -0.002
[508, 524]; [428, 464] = -0.046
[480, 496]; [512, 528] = -0.055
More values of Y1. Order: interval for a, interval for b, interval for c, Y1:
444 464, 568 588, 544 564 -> 17.0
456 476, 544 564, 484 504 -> 16.7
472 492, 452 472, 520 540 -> 16.2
